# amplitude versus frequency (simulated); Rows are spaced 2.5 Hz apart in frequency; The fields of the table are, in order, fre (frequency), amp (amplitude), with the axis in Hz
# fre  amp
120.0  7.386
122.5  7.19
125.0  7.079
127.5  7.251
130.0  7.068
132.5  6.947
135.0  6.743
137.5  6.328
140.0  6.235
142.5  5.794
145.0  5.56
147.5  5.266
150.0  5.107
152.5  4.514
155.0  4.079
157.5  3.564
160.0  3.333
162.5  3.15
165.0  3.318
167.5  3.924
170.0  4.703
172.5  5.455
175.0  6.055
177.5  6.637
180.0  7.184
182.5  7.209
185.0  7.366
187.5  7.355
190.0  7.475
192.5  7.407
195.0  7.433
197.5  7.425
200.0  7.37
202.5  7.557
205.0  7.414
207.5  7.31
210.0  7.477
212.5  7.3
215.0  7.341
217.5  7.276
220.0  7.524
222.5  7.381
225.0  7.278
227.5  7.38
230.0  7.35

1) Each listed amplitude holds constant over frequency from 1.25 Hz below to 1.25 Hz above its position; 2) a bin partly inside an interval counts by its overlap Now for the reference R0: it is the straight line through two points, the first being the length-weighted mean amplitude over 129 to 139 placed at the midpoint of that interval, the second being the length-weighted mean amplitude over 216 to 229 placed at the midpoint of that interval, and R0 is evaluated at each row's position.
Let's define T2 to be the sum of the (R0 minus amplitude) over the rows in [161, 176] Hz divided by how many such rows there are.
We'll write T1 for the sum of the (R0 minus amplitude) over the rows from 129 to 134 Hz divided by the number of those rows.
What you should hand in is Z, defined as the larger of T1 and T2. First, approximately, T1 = -0.28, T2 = 3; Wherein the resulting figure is 2.6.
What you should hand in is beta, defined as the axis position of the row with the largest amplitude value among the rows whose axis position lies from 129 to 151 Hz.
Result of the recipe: 130.0 Hz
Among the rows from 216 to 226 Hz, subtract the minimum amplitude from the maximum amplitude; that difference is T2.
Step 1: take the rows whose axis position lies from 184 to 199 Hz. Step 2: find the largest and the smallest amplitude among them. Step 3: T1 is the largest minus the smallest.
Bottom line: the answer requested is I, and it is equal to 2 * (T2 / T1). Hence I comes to 4.1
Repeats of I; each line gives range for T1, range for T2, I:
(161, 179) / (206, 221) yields 0.1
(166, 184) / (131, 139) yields 0.4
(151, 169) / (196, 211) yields 0.4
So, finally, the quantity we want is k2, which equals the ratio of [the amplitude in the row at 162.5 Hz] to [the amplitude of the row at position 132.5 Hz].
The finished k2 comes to 0.45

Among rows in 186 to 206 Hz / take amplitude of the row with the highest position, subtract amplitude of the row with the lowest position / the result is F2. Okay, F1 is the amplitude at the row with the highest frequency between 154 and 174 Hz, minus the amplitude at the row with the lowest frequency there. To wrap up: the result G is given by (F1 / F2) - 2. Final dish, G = 21.3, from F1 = 1.4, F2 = 0.1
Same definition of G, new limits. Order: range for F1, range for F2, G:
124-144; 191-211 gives -20.4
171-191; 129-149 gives -3.1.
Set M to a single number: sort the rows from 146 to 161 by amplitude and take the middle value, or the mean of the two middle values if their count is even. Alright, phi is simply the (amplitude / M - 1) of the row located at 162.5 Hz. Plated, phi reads -0.3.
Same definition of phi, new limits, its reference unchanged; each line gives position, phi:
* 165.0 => -0.2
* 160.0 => -0.2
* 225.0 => 0.7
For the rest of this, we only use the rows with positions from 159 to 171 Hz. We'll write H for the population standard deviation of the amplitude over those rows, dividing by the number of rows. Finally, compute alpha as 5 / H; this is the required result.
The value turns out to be 9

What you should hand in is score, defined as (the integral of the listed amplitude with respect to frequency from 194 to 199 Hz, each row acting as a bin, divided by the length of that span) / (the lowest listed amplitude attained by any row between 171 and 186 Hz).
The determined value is 1.36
